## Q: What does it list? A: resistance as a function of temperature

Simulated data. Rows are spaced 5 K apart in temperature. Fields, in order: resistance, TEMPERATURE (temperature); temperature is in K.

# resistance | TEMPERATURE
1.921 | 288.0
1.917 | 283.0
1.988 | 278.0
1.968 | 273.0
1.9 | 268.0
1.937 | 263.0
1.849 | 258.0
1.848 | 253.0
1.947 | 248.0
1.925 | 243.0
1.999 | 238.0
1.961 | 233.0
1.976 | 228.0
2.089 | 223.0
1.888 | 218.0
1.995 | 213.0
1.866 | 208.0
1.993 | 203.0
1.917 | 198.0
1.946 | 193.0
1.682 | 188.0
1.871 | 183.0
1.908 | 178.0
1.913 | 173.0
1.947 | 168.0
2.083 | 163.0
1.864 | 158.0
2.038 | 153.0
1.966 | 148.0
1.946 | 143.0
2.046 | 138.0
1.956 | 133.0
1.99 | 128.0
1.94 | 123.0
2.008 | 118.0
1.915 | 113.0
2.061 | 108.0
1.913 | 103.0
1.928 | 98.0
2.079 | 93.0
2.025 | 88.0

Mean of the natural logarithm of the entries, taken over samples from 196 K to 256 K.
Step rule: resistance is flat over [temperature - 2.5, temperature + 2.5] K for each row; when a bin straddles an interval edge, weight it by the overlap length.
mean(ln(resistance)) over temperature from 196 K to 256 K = 0.667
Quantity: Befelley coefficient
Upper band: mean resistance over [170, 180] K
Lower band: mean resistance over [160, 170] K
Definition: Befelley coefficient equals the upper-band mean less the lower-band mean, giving -0.10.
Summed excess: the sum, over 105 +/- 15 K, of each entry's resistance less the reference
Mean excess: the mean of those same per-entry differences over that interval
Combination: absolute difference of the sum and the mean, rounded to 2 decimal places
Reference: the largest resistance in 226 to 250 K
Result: 0.08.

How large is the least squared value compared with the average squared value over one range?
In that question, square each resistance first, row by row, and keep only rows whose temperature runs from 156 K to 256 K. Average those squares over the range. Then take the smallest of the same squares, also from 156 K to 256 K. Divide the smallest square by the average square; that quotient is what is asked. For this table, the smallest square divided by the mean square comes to 0.76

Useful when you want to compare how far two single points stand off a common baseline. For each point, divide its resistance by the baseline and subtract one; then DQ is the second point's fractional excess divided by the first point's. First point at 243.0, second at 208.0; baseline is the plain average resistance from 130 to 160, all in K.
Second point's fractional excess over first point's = 2.3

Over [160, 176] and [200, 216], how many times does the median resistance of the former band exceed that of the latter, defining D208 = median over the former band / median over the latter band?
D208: 0.98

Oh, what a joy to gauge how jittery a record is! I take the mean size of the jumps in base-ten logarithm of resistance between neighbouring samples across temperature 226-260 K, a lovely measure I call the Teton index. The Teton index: 0.009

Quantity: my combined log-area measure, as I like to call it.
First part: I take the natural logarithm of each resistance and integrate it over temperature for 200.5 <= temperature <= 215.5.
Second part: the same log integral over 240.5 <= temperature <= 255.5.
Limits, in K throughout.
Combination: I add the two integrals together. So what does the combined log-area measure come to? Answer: 19.7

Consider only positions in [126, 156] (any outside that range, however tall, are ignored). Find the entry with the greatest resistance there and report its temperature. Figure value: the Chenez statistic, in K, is 138.0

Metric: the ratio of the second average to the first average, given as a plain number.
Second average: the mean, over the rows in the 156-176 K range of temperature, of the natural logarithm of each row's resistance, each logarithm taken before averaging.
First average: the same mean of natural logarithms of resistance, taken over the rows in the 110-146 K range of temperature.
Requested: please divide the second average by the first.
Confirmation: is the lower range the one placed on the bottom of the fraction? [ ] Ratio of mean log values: 0.984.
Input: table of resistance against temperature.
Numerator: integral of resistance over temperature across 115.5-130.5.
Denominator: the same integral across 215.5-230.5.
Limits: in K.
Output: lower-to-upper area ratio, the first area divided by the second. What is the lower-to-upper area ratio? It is 1.0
